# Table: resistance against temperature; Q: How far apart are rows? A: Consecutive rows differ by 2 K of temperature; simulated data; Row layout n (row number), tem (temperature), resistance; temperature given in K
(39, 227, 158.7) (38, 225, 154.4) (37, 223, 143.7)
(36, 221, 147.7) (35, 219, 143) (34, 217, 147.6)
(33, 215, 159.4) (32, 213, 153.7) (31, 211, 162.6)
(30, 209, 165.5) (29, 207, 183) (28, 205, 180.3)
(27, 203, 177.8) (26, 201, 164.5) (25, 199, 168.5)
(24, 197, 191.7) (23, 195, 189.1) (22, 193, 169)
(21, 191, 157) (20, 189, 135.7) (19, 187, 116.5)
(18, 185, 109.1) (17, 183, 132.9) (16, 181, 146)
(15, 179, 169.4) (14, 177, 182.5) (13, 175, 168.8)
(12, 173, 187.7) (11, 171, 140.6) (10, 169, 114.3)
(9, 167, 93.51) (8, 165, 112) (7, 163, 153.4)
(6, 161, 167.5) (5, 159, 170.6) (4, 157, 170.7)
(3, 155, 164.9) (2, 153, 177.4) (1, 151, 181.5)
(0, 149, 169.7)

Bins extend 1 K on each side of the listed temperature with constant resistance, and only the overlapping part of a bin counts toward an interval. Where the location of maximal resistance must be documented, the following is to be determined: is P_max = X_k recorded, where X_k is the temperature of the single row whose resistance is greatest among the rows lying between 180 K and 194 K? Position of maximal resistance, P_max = 193 K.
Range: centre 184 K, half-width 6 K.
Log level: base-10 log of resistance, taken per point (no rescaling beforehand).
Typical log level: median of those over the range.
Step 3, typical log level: 2.13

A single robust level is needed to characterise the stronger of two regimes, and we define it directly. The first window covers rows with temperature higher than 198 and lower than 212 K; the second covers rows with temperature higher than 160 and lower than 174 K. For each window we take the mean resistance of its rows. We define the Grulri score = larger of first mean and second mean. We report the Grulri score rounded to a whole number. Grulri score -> 172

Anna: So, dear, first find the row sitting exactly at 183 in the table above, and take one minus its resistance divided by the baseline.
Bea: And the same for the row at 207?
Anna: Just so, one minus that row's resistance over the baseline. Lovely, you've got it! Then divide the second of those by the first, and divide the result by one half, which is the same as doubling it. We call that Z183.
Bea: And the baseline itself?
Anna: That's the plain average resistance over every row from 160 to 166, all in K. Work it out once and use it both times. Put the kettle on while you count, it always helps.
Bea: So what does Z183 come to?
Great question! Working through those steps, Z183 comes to -6.8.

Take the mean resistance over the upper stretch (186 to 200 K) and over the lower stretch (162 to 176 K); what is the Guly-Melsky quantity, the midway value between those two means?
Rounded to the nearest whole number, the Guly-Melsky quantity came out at 150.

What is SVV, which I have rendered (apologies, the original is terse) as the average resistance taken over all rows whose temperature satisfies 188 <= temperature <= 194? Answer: 154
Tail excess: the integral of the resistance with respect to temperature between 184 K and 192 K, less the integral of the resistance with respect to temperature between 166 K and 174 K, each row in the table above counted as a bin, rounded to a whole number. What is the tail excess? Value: -36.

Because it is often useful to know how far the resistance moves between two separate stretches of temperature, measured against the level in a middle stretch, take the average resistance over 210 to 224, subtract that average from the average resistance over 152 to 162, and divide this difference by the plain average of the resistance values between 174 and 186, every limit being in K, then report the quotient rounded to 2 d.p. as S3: 0.13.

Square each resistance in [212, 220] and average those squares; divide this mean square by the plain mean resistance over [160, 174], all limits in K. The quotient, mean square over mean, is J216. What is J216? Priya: 165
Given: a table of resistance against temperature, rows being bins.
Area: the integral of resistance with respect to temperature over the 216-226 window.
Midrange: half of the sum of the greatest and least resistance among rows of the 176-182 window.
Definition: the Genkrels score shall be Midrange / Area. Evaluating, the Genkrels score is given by 0.11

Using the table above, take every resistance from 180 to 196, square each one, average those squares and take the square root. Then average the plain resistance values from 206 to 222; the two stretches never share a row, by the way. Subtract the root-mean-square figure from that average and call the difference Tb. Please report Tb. 11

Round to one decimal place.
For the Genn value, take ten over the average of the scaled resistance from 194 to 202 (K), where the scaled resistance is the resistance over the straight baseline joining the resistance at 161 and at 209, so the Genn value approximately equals 9.3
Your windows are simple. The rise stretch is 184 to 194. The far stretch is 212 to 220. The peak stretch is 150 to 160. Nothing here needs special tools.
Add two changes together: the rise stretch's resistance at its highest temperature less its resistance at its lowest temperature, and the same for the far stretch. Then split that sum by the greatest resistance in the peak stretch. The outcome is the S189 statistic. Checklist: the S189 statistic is 0.27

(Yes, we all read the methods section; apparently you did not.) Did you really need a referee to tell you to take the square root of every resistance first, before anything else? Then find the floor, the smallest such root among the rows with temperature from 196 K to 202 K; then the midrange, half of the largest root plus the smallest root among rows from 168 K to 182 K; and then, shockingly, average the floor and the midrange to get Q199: 12.5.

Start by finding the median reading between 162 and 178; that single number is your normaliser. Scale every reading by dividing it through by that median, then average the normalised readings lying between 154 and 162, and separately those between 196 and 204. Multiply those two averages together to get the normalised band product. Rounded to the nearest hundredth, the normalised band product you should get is 1.37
